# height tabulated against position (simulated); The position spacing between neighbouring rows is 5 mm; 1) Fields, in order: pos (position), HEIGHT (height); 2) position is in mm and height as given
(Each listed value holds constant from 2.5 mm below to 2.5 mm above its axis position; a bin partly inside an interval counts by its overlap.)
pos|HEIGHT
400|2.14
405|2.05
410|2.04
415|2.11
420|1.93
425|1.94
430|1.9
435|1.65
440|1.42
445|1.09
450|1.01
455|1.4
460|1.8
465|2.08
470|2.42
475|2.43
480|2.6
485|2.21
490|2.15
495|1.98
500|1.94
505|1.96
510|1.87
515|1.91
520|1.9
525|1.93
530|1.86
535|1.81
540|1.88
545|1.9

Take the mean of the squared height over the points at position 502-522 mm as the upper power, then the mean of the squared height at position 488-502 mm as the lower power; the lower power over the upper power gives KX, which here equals 1.12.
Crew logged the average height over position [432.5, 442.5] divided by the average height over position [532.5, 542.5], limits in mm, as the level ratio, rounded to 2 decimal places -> 0.83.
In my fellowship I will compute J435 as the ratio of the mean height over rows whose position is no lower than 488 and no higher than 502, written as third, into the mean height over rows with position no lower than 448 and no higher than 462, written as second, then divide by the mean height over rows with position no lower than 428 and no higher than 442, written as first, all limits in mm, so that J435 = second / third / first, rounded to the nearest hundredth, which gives 0.42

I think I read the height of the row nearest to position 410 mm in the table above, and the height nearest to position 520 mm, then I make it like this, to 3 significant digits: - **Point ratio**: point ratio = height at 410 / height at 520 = 1.07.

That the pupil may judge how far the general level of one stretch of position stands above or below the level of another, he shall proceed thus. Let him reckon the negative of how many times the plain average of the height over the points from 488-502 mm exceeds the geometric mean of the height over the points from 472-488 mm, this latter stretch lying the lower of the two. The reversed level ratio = -0.84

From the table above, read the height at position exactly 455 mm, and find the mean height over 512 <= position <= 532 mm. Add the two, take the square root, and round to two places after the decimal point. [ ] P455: 1.82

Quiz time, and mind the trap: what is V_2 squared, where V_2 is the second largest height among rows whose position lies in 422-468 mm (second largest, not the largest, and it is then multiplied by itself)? 3.8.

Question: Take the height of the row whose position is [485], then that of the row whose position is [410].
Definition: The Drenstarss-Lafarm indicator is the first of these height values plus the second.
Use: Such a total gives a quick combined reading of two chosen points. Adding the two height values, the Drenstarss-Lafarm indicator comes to 4.25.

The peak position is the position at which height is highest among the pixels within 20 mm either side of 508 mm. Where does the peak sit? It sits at 490 mm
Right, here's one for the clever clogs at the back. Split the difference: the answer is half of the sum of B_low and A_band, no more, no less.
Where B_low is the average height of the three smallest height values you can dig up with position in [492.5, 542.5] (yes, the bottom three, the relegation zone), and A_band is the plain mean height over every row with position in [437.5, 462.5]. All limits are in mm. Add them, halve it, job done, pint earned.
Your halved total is 1.6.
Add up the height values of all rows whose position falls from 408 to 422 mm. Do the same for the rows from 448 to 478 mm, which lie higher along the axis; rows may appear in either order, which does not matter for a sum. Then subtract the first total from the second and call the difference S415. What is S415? 5.1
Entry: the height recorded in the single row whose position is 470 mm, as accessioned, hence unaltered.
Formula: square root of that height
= 1.56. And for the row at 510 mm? 1.37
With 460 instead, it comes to 1.34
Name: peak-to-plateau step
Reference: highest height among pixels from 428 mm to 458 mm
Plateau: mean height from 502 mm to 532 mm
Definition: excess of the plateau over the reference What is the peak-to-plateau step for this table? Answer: 0.0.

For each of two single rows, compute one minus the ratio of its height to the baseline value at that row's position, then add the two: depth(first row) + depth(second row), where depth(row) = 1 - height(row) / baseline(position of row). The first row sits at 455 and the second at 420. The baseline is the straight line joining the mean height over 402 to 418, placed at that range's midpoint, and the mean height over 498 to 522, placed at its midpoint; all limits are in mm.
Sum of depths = 0.4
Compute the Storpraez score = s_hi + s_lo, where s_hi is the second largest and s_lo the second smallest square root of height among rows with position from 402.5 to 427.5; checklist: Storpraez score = 2.8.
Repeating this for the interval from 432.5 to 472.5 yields 2.5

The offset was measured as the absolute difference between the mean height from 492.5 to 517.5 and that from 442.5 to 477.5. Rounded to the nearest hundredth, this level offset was 0.18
